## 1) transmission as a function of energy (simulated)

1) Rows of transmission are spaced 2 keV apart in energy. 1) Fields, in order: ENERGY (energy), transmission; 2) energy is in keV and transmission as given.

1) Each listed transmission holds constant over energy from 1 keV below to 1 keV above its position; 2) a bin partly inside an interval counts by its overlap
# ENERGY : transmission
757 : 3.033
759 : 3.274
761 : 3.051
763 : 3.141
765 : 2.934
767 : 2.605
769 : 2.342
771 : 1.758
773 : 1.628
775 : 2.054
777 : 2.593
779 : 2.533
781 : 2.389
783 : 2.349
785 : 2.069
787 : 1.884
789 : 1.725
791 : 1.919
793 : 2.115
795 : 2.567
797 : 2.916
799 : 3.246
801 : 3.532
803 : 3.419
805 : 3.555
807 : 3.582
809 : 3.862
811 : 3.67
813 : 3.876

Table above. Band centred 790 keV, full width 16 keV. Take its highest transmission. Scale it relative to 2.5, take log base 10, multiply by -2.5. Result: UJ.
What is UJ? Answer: -0.17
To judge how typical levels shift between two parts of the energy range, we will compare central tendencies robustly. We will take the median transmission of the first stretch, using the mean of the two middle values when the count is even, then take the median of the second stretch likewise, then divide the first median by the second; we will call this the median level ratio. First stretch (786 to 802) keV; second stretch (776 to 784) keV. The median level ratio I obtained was 1.0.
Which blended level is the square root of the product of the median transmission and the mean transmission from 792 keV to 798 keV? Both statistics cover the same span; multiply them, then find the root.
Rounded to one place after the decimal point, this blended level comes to 2.5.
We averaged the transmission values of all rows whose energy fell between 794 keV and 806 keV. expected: 3.21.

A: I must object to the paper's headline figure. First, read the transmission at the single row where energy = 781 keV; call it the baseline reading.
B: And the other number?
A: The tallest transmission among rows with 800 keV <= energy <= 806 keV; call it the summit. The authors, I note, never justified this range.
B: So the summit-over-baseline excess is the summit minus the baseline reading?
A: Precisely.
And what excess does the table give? 1.2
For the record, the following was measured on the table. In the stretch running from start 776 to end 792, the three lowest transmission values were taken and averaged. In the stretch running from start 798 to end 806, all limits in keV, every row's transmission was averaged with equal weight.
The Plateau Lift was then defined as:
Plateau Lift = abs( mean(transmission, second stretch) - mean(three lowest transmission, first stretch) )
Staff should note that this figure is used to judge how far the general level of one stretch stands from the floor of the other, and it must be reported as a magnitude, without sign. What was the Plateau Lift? 1.6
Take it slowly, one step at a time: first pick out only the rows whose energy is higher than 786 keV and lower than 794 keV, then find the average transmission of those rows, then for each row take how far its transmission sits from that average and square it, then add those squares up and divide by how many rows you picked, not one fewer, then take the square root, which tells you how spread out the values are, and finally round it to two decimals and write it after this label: 0.14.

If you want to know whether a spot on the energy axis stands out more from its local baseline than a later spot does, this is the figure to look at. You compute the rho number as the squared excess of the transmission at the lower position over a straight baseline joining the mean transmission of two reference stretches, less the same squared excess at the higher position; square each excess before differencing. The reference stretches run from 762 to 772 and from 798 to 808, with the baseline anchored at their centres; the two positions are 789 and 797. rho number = 1.8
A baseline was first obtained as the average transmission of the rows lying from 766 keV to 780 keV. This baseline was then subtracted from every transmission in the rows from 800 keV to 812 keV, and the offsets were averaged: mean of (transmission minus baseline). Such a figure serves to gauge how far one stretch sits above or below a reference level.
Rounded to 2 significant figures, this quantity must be 1.4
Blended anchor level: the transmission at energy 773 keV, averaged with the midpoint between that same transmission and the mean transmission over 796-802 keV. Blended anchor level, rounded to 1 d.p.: 2.0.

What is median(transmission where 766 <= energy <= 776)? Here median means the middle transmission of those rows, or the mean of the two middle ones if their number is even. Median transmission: 2.1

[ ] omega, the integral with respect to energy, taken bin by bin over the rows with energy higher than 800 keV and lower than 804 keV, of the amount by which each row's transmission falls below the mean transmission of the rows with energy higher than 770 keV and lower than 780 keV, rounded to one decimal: -5.4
